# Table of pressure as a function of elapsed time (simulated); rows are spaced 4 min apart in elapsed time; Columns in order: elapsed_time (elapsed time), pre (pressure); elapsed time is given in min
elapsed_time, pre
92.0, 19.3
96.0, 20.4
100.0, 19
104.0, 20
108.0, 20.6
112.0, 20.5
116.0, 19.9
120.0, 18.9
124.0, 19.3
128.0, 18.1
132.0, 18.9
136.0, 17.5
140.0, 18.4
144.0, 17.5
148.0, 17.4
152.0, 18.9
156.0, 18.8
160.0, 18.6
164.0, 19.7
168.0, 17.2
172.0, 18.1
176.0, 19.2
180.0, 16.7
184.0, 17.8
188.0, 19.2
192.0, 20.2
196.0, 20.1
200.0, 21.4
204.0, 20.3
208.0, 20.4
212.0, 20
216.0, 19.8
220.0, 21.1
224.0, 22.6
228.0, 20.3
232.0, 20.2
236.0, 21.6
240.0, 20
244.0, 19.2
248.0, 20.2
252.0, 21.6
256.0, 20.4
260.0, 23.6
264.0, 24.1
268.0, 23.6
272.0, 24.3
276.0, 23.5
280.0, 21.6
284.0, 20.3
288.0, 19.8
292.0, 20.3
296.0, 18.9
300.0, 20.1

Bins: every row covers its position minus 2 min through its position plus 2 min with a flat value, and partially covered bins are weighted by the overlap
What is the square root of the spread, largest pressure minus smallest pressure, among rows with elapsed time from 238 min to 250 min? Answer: 1.0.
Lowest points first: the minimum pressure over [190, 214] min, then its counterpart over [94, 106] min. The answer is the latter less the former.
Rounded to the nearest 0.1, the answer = -1.0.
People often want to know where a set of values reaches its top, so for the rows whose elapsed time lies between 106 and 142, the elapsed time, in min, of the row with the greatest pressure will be 108.0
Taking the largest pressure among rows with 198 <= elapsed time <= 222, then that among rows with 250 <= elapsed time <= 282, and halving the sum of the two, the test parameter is 23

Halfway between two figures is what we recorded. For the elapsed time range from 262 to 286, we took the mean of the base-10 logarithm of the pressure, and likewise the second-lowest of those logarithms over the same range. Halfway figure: 1.35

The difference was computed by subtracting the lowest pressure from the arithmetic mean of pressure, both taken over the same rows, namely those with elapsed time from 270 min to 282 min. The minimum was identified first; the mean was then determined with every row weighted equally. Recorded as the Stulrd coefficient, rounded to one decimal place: 1.5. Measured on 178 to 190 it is 1.2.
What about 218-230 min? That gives 1.0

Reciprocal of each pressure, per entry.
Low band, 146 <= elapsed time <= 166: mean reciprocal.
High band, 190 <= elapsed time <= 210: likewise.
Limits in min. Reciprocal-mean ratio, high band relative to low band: 0.91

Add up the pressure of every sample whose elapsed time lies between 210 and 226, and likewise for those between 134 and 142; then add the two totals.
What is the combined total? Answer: 119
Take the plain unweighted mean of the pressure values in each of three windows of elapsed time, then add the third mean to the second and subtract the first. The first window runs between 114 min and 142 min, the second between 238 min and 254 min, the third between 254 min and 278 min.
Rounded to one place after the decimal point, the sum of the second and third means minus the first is 24.8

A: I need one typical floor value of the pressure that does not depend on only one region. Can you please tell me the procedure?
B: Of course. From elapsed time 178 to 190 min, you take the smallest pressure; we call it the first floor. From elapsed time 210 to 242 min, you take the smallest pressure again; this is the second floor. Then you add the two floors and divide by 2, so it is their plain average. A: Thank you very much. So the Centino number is 18.25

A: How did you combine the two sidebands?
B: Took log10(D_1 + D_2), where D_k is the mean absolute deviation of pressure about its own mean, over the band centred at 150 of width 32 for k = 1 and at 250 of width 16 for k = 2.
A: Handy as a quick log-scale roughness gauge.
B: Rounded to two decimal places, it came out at 0.12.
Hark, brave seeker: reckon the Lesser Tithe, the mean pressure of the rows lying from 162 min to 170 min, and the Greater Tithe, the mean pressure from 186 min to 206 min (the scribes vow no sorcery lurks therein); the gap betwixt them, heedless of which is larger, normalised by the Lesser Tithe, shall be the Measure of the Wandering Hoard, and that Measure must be 0.097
